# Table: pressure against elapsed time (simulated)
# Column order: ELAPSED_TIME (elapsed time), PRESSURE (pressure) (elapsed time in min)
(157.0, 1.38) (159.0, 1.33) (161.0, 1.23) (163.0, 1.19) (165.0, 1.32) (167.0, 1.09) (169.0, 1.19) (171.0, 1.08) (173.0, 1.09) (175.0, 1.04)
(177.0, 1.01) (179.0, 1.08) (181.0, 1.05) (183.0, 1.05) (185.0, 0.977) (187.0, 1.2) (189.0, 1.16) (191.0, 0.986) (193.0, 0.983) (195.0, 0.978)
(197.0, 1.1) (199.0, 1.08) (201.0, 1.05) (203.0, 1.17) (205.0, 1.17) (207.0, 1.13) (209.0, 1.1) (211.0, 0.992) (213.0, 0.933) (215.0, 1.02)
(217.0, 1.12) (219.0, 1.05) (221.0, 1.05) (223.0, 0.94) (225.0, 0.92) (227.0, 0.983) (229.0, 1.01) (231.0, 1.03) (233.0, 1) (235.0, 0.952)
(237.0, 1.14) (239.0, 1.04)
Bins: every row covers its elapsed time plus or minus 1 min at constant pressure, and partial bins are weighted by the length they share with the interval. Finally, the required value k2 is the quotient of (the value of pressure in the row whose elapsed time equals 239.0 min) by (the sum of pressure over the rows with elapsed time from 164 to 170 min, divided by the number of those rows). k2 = 0.87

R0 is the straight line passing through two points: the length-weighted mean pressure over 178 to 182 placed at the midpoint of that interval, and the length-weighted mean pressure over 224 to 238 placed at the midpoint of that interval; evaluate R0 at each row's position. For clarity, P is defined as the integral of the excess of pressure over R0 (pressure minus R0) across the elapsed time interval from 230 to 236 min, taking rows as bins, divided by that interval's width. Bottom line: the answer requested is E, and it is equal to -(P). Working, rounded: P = -0.009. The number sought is 0.009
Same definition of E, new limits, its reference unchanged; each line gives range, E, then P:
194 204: -0.033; 0.033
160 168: -0.124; 0.124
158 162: -0.191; 0.191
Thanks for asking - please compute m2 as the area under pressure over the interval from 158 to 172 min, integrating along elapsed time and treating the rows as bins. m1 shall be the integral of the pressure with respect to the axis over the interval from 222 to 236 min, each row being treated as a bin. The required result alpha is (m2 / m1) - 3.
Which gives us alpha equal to -1.77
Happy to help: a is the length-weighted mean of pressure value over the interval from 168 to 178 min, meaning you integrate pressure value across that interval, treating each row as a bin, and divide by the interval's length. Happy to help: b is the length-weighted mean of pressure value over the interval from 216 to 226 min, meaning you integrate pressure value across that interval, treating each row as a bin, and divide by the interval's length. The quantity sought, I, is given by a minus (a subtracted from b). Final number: 1.15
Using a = 1.08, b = 1.02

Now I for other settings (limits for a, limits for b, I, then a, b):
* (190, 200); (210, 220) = 1.03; 1.03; 1.02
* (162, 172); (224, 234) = 1.36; 1.17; 0.99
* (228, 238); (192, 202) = 1.01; 1.03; 1.04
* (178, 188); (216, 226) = 1.13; 1.07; 1.02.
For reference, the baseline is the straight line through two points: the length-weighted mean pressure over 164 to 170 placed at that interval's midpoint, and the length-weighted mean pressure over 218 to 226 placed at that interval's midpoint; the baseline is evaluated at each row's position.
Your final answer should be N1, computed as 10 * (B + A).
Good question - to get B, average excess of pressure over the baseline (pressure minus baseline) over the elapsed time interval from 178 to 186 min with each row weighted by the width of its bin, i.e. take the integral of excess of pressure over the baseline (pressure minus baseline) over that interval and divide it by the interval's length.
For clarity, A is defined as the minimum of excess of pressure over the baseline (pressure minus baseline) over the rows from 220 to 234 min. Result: -1.6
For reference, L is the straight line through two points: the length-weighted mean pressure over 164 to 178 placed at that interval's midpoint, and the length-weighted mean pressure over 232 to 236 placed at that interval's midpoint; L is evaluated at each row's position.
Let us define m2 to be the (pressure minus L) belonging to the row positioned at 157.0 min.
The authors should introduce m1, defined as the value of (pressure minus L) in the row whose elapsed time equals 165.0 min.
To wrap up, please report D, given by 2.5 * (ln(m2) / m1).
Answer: -19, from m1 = 0.19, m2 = 0.23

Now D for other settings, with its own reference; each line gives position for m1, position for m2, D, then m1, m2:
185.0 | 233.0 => 88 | -0.11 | 0.02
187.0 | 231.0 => -64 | 0.12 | 0.05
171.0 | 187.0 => 143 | -0.04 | 0.12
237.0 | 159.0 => -25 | 0.17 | 0.19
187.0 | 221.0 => -65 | 0.12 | 0.04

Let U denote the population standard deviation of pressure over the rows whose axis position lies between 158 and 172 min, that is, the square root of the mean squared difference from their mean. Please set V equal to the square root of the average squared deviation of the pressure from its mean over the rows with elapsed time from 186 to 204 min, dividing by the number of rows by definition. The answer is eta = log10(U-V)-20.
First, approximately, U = 0.092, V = 0.081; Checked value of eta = -22.0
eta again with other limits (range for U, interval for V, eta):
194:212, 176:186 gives -21.5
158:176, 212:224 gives -21.5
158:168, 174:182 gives -21.2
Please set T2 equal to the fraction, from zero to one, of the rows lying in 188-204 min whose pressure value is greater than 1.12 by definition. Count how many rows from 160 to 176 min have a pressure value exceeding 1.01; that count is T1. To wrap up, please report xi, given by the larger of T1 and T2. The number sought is 8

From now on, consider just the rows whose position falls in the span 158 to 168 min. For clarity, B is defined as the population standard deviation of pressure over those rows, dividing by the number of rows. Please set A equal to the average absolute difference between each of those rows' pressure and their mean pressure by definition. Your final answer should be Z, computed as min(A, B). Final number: 0.07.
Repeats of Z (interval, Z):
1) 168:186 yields 0.04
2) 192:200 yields 0.05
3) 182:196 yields 0.08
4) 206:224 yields 0.06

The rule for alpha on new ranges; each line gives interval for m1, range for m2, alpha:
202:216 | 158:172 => -1.88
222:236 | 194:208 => -1.88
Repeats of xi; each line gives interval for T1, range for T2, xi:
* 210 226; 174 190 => 4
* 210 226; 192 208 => 4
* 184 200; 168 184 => 4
